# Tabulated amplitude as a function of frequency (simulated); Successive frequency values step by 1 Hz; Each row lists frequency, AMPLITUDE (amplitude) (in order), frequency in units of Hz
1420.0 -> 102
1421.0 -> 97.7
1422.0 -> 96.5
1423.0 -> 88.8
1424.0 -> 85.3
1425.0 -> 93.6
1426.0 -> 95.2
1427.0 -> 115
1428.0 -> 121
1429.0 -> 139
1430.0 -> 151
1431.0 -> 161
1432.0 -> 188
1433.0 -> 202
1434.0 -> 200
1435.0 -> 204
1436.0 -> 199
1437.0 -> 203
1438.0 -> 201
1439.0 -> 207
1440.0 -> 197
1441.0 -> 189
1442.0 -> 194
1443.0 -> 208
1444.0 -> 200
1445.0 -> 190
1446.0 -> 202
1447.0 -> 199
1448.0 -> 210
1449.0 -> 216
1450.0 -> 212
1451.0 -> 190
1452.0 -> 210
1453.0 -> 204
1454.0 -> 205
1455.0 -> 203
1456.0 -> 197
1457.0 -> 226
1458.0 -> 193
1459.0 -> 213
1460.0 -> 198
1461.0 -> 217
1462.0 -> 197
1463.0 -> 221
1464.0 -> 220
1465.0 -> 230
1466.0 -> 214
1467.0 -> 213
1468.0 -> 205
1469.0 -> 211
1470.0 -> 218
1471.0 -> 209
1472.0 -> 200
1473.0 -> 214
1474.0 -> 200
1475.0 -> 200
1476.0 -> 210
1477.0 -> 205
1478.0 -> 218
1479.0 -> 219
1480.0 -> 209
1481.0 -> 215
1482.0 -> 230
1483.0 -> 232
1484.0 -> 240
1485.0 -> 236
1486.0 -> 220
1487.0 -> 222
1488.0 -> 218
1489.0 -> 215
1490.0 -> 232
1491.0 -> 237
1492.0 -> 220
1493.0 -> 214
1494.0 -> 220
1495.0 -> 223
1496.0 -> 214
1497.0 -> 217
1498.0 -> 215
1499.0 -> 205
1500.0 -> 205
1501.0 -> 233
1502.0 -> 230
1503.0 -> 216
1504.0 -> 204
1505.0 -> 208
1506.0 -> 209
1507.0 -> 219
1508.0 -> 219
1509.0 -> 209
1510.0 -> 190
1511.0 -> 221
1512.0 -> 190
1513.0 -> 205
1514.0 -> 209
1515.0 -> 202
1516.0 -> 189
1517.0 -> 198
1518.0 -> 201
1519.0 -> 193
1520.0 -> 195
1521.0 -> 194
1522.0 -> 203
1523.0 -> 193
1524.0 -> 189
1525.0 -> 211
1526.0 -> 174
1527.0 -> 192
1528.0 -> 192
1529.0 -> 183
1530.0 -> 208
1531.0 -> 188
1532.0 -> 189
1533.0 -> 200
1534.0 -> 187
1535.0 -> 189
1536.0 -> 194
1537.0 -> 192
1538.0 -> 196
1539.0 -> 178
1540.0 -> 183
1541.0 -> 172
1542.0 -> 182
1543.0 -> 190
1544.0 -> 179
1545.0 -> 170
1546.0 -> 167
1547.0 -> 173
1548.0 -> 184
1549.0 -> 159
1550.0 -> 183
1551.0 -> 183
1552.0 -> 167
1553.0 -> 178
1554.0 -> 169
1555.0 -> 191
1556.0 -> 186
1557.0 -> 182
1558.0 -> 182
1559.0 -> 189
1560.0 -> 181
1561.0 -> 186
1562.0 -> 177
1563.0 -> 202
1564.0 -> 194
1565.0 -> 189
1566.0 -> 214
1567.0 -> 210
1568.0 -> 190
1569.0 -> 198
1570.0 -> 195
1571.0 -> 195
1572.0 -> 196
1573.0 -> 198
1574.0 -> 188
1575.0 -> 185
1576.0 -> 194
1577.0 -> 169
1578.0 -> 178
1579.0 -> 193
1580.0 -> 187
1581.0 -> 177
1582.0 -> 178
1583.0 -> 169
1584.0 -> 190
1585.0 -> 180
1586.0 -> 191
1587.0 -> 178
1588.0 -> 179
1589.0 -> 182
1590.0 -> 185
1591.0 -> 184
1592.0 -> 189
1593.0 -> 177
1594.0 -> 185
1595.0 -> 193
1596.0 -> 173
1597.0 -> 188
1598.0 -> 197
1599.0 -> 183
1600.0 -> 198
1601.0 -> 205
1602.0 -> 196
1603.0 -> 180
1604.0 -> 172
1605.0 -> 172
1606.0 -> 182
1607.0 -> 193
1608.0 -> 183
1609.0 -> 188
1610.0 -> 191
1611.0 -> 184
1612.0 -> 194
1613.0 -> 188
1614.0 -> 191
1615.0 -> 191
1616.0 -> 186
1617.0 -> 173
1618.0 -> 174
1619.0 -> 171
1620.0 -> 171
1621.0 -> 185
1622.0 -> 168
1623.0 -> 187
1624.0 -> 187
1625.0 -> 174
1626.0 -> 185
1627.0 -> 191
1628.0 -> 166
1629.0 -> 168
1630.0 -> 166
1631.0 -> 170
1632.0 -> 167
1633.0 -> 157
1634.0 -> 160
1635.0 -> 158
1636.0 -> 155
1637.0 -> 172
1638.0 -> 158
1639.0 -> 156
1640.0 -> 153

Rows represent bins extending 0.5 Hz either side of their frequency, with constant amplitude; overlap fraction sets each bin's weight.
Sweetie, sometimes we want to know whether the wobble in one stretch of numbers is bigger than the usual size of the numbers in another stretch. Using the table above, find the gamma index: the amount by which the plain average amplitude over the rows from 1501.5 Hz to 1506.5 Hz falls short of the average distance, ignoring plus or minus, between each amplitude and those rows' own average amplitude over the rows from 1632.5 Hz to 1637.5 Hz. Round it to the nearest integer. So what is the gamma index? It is -209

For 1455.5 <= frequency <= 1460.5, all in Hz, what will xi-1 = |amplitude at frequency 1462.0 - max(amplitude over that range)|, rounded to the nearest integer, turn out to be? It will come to 29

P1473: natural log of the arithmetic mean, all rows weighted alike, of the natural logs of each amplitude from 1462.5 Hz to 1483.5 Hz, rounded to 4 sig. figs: 1.680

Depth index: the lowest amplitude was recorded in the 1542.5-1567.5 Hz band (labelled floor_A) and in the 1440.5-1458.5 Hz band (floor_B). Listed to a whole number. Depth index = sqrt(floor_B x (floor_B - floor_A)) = 75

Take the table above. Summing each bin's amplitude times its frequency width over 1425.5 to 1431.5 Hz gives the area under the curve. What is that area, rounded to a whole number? 782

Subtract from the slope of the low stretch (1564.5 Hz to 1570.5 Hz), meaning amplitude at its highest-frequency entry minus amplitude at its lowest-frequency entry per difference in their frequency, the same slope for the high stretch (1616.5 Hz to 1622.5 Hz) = 2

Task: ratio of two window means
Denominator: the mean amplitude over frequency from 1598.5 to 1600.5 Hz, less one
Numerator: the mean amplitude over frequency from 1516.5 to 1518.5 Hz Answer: 1.05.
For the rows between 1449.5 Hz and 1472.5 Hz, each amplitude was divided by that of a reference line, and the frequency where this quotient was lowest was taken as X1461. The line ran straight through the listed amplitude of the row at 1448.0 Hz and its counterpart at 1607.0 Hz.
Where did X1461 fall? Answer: 1451.0 Hz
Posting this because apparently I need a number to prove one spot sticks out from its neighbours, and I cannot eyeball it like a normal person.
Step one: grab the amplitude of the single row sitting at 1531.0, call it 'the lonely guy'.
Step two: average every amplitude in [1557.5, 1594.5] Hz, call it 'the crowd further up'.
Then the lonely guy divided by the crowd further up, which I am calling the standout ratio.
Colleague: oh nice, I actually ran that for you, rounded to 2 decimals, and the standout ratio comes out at 1.00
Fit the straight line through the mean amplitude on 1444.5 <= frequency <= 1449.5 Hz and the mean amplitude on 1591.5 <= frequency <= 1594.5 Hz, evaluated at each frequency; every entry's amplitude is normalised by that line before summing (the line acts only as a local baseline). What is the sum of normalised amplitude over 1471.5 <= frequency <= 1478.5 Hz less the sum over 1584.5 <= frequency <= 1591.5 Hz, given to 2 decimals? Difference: 0.31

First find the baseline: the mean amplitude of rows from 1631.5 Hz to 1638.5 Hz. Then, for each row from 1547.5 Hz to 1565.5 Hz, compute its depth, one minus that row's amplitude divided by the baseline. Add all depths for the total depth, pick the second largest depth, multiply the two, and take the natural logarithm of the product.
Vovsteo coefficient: -2.4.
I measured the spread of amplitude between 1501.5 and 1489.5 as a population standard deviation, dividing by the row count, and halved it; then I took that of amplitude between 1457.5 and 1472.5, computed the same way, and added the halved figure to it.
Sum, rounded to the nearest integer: 15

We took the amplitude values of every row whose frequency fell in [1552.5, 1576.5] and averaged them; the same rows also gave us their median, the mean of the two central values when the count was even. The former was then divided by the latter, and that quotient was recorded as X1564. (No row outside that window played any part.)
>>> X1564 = 1.00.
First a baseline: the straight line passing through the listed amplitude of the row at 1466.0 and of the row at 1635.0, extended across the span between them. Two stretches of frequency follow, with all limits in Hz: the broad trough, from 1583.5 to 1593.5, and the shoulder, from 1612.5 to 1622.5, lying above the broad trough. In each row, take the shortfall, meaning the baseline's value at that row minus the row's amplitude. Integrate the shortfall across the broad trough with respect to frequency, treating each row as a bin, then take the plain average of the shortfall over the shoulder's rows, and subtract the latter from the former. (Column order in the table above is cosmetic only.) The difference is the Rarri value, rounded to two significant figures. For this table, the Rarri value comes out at -85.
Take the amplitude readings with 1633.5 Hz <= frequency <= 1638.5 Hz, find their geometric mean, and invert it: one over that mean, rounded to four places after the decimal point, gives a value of 0.0062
